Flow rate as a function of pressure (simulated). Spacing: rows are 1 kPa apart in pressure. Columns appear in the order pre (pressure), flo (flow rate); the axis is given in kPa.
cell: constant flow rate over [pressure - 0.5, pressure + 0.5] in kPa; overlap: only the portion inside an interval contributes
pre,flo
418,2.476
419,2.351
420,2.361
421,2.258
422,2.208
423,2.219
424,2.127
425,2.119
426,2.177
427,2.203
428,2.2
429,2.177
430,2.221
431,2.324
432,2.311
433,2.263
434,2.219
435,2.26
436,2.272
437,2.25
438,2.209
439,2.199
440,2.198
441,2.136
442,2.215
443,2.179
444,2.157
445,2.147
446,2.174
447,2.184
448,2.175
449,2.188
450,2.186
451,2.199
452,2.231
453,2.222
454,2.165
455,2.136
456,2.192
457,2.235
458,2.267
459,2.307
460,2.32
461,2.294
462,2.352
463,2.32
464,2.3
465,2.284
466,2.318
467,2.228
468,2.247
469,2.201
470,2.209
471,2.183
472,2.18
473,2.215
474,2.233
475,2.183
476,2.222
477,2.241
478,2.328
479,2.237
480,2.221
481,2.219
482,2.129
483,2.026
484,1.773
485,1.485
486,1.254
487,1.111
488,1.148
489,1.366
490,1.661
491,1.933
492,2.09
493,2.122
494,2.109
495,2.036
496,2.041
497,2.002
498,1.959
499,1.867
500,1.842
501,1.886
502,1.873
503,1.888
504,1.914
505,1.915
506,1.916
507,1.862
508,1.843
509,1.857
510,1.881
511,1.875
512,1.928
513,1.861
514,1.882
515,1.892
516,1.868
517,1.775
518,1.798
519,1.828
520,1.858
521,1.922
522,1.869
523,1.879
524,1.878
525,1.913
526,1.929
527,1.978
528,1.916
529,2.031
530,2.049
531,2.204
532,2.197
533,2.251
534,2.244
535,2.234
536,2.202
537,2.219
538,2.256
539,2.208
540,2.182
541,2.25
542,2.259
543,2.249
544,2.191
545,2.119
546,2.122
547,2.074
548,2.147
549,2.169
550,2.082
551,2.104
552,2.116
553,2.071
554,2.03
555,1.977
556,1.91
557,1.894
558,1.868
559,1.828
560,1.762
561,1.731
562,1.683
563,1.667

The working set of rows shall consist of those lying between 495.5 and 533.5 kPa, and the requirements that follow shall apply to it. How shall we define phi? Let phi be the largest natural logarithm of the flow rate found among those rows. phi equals 0.81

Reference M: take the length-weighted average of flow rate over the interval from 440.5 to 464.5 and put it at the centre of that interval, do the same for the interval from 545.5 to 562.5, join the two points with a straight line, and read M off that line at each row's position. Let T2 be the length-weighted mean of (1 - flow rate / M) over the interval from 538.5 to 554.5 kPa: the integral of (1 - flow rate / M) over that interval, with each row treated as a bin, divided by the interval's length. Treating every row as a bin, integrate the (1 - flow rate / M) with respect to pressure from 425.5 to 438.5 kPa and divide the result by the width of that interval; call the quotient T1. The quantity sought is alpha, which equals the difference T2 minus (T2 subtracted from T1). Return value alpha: -0.17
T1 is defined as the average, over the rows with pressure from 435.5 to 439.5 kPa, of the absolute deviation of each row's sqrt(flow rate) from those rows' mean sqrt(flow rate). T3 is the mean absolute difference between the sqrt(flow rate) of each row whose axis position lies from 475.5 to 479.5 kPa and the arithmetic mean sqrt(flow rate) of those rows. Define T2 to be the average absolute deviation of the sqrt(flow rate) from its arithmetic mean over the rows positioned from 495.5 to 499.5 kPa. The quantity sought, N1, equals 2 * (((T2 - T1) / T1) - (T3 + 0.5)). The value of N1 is 1.0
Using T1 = 0.0095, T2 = 0.019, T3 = 0.012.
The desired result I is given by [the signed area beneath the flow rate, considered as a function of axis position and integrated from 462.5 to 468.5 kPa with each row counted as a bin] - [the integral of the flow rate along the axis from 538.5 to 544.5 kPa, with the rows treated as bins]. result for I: 0.4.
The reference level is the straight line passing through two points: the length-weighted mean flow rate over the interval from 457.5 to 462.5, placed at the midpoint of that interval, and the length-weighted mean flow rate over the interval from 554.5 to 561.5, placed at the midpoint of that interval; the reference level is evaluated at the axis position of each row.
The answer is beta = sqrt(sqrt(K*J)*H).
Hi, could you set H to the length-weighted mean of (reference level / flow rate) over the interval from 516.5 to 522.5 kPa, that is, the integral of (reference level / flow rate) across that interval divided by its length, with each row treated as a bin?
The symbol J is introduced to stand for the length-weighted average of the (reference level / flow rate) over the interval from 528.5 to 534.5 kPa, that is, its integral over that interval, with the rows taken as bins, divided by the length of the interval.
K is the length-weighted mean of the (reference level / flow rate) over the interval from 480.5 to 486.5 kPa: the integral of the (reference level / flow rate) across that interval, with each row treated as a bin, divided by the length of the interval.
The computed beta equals 1.09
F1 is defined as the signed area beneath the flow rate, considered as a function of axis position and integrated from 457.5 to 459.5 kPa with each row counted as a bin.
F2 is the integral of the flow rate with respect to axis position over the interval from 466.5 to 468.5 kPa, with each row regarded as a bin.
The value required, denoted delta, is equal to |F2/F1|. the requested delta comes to 0.98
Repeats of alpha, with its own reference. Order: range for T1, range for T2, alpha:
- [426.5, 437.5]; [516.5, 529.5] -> 0.14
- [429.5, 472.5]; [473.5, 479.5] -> -0.07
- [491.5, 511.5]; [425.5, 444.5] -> -0.04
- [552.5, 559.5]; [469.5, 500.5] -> 0.16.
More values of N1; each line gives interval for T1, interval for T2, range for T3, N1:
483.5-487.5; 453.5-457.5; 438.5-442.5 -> -2.8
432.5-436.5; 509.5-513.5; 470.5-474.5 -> -0.4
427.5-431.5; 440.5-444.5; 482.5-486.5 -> -2.1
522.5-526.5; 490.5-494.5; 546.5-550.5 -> 2.9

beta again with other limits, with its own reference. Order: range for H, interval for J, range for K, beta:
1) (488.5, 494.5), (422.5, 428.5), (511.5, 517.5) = 1.15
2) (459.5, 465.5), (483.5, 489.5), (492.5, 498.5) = 1.14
